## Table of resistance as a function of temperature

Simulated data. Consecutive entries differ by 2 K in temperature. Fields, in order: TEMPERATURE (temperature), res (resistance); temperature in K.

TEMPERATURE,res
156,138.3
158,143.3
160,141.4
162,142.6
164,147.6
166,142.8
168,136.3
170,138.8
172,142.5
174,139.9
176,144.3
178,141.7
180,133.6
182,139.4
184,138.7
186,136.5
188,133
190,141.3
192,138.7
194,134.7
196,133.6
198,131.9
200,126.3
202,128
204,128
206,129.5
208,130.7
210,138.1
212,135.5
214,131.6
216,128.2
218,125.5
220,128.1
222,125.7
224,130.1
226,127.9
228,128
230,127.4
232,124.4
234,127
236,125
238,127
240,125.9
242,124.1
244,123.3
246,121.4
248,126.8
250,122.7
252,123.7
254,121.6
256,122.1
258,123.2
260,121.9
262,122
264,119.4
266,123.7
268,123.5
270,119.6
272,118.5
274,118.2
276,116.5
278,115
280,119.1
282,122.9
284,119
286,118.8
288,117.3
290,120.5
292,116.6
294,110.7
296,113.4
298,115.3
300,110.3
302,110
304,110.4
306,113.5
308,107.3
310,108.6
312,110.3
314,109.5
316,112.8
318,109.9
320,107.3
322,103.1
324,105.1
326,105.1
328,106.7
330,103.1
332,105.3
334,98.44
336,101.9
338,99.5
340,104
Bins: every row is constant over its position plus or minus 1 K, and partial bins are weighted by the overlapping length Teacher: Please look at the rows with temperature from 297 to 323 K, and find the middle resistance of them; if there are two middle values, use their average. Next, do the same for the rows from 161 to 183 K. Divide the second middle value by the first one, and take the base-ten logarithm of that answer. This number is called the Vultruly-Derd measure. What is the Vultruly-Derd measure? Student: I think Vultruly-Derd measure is 0.11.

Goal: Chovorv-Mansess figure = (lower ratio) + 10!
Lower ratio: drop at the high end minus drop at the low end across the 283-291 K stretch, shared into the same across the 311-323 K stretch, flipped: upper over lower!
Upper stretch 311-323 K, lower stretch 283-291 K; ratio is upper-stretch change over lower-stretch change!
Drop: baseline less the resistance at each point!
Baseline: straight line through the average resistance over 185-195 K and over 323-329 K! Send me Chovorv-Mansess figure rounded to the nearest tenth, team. 8.3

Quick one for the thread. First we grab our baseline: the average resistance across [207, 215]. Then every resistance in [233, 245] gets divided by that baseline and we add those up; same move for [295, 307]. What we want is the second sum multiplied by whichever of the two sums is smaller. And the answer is 25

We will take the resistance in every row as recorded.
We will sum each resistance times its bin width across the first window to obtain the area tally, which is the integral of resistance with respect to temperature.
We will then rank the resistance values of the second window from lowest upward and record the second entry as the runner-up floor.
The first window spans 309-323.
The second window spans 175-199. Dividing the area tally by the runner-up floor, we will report 11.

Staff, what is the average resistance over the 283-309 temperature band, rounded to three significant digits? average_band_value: 114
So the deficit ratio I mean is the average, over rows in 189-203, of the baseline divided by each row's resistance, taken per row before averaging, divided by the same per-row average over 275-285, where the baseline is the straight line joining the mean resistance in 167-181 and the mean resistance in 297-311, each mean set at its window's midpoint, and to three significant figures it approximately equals 1.03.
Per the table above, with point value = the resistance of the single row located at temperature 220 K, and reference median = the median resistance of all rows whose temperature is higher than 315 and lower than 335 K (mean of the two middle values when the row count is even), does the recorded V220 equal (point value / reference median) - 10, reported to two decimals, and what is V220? -8.78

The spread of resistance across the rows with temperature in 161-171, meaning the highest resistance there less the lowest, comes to 11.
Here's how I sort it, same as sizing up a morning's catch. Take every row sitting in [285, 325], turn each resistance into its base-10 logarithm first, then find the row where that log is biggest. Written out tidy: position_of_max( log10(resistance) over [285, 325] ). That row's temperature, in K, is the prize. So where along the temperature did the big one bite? 290 K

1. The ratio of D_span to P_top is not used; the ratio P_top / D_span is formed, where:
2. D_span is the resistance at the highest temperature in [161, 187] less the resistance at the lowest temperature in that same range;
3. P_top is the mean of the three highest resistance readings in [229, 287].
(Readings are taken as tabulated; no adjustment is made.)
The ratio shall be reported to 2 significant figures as -21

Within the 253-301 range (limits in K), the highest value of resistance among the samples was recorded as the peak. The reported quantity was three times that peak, 371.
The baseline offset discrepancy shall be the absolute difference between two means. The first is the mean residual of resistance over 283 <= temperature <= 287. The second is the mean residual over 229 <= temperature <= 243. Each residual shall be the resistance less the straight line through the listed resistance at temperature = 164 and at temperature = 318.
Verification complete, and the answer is 5.1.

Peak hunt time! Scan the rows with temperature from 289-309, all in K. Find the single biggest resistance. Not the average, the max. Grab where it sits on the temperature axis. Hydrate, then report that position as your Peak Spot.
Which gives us 290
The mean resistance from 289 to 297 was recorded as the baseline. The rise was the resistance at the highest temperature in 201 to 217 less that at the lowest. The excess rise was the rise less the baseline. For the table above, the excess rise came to -115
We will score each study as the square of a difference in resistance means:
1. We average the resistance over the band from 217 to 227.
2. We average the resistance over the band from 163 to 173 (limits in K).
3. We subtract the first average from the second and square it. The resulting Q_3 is 200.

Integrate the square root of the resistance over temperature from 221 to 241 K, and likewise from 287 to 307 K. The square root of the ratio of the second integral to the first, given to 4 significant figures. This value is 0.9732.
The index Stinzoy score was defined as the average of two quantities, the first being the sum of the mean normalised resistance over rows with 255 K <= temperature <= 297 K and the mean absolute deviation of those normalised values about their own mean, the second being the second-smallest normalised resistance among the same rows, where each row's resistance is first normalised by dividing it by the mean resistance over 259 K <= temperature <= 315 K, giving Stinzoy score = 1.01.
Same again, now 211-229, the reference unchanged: 1.11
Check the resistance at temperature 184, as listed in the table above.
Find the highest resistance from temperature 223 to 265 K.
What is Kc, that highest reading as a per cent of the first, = 94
